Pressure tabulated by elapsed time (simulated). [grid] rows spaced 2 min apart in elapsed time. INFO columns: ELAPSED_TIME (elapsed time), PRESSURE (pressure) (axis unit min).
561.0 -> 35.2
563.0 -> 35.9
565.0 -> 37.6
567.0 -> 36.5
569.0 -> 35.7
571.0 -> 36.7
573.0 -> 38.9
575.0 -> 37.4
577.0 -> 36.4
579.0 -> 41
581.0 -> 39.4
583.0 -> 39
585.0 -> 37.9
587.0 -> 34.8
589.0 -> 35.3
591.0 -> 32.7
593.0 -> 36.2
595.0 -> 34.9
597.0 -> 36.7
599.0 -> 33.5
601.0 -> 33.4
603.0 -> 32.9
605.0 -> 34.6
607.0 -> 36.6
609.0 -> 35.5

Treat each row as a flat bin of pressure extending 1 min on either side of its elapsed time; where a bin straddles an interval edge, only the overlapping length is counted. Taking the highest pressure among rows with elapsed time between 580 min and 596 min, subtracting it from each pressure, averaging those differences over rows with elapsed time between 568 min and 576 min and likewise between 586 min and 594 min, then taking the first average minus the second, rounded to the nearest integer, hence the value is 2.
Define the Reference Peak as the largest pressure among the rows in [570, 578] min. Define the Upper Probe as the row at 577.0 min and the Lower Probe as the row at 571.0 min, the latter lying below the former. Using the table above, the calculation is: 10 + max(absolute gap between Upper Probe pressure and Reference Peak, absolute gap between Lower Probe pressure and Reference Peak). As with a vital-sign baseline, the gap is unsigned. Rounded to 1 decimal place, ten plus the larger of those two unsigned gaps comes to 12.5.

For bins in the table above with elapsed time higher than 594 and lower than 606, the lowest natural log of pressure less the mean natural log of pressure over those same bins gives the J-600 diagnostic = -0.042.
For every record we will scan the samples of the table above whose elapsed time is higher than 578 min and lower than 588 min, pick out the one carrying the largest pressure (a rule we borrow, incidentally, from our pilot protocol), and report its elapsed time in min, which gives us 579.0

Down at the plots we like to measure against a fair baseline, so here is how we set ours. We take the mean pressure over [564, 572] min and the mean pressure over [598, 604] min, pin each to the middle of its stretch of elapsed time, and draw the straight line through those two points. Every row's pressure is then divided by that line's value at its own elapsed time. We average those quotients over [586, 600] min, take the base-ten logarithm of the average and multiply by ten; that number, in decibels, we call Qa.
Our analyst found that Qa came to 0.10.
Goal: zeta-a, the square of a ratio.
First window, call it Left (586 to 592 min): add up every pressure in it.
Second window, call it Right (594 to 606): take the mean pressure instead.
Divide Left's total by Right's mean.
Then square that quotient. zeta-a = 9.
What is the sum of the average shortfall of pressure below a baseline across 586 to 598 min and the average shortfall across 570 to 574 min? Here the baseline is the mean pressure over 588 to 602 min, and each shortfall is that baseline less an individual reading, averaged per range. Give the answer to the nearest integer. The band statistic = -4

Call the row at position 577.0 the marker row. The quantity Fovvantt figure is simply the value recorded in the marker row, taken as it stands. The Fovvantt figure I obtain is 36.4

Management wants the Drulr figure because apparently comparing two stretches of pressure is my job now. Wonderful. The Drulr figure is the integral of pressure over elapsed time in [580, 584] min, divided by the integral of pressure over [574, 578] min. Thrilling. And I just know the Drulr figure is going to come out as 1.06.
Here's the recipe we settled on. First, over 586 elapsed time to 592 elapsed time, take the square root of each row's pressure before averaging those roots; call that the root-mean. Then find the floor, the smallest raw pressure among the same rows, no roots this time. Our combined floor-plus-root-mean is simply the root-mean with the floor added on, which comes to 38.6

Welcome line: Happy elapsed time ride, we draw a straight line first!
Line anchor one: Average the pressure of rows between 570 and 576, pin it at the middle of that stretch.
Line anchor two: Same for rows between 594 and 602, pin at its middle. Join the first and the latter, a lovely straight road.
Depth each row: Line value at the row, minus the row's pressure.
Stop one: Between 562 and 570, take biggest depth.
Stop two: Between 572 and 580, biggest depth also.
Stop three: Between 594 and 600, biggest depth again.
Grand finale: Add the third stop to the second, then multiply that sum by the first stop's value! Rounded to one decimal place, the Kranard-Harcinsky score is 5.3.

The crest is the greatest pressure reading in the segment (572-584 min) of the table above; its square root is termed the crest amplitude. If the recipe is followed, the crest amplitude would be 6.40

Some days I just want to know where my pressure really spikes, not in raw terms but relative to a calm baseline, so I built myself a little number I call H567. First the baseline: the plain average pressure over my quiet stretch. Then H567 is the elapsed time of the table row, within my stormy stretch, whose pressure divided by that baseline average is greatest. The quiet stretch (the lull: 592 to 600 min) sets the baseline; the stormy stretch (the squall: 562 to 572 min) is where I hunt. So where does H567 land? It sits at 565.0 min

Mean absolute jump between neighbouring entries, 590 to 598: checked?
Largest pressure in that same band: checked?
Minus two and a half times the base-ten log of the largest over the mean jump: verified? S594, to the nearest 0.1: -3.1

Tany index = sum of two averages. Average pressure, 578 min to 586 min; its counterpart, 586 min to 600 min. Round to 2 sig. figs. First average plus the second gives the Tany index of 74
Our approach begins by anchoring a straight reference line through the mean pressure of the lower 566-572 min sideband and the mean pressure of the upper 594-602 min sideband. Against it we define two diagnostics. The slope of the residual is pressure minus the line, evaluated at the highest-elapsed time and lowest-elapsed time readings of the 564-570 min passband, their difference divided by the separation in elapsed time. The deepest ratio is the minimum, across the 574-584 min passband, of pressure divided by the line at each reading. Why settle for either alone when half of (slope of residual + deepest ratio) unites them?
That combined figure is 0.30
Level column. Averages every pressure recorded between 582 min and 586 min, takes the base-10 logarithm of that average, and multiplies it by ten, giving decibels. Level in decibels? 15.8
